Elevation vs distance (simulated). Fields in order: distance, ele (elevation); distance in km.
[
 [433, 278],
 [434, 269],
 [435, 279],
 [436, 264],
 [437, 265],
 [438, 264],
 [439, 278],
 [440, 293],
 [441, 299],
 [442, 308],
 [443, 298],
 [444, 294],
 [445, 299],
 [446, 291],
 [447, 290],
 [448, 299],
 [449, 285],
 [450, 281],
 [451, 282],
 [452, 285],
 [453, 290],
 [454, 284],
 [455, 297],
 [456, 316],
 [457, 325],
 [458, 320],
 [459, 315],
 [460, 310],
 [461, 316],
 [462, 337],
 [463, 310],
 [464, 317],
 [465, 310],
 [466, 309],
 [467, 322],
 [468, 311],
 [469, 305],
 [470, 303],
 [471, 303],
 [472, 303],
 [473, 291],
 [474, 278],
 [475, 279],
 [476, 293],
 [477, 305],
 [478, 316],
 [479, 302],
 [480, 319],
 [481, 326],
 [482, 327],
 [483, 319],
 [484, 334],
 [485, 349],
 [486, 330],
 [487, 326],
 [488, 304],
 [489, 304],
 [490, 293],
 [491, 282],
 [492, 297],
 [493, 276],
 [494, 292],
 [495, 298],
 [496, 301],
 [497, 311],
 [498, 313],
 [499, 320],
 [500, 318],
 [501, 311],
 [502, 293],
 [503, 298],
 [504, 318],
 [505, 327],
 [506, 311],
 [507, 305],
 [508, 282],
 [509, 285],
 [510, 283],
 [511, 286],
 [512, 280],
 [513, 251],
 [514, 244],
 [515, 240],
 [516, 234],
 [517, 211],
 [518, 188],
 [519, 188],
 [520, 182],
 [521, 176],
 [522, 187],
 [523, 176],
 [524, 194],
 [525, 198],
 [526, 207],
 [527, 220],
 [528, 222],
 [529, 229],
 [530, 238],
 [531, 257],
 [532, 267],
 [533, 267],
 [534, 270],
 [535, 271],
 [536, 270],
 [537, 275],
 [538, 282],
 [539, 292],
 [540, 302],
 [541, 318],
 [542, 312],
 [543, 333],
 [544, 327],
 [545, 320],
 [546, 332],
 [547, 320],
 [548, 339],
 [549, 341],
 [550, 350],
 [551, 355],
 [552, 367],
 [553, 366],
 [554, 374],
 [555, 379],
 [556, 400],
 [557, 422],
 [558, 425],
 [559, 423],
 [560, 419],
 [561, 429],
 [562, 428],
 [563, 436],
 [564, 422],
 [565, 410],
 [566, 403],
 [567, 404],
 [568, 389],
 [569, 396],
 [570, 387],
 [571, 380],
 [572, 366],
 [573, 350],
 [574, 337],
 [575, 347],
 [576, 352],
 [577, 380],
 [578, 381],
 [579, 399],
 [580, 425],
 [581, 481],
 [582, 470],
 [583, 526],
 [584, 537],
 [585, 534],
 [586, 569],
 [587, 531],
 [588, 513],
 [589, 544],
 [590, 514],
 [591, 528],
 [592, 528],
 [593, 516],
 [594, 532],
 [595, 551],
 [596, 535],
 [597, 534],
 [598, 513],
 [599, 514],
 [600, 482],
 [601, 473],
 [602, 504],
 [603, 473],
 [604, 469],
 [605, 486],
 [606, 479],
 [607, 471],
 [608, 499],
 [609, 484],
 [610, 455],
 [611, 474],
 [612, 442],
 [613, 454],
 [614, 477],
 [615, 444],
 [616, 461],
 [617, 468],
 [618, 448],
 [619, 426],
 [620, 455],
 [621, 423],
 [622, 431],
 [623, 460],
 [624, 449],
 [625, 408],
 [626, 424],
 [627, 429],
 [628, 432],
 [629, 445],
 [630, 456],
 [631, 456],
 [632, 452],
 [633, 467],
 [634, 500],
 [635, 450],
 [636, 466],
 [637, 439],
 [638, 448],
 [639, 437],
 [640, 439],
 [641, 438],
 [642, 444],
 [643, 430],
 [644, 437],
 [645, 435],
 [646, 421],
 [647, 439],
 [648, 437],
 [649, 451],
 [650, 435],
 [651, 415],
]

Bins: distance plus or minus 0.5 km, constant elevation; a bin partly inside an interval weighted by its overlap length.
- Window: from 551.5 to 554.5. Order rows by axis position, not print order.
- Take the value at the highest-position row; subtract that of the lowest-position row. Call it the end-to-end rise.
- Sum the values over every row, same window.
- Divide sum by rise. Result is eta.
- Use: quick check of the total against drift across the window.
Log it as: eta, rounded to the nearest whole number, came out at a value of 158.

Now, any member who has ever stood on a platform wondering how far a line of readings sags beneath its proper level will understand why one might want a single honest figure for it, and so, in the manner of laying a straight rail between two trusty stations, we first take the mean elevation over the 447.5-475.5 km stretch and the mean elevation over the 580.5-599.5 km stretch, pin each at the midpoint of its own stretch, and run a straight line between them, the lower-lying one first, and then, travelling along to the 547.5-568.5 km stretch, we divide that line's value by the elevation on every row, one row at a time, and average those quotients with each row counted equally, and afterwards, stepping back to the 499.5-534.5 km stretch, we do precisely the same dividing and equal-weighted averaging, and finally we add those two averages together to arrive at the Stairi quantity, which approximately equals 2.9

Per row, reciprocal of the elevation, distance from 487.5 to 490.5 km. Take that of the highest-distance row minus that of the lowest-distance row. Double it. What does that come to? 0.0002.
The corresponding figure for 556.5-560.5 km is 0.0000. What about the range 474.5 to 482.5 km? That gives -0.0011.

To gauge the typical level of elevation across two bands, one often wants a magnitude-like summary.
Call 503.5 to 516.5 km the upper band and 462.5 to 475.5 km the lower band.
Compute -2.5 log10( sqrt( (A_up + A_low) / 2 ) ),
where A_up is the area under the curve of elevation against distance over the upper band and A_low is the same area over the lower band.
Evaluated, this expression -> -4.47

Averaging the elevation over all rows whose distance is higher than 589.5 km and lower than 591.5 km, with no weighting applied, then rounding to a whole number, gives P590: 521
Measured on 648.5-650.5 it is 443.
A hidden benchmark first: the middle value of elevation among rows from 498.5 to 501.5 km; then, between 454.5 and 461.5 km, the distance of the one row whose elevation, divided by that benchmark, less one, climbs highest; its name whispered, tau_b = 457 km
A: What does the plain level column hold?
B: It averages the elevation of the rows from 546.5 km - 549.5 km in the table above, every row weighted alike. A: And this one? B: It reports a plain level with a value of 333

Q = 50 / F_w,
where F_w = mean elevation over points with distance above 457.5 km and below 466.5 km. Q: 0.158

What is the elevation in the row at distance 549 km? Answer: 341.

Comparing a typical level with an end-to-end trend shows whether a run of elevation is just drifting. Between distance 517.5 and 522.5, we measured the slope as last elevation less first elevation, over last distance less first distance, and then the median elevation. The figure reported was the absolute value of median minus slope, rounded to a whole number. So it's 187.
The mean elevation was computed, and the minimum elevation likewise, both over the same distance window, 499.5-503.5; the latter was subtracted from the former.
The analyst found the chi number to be 12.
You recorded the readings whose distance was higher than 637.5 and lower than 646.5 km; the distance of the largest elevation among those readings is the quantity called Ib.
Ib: 638 km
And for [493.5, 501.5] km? 499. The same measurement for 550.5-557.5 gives 557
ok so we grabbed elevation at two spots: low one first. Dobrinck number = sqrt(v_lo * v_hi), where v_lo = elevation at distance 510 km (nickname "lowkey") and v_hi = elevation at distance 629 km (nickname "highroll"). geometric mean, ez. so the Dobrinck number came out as 355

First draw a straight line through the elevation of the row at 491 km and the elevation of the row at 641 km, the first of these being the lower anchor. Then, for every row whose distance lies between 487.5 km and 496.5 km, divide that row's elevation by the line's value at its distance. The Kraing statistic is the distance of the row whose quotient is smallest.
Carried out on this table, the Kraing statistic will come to 493 km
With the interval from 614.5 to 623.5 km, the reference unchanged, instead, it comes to 621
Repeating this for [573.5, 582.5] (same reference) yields 574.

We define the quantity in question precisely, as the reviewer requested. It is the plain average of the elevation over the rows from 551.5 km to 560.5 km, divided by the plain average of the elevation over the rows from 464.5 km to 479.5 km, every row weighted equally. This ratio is 1.32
